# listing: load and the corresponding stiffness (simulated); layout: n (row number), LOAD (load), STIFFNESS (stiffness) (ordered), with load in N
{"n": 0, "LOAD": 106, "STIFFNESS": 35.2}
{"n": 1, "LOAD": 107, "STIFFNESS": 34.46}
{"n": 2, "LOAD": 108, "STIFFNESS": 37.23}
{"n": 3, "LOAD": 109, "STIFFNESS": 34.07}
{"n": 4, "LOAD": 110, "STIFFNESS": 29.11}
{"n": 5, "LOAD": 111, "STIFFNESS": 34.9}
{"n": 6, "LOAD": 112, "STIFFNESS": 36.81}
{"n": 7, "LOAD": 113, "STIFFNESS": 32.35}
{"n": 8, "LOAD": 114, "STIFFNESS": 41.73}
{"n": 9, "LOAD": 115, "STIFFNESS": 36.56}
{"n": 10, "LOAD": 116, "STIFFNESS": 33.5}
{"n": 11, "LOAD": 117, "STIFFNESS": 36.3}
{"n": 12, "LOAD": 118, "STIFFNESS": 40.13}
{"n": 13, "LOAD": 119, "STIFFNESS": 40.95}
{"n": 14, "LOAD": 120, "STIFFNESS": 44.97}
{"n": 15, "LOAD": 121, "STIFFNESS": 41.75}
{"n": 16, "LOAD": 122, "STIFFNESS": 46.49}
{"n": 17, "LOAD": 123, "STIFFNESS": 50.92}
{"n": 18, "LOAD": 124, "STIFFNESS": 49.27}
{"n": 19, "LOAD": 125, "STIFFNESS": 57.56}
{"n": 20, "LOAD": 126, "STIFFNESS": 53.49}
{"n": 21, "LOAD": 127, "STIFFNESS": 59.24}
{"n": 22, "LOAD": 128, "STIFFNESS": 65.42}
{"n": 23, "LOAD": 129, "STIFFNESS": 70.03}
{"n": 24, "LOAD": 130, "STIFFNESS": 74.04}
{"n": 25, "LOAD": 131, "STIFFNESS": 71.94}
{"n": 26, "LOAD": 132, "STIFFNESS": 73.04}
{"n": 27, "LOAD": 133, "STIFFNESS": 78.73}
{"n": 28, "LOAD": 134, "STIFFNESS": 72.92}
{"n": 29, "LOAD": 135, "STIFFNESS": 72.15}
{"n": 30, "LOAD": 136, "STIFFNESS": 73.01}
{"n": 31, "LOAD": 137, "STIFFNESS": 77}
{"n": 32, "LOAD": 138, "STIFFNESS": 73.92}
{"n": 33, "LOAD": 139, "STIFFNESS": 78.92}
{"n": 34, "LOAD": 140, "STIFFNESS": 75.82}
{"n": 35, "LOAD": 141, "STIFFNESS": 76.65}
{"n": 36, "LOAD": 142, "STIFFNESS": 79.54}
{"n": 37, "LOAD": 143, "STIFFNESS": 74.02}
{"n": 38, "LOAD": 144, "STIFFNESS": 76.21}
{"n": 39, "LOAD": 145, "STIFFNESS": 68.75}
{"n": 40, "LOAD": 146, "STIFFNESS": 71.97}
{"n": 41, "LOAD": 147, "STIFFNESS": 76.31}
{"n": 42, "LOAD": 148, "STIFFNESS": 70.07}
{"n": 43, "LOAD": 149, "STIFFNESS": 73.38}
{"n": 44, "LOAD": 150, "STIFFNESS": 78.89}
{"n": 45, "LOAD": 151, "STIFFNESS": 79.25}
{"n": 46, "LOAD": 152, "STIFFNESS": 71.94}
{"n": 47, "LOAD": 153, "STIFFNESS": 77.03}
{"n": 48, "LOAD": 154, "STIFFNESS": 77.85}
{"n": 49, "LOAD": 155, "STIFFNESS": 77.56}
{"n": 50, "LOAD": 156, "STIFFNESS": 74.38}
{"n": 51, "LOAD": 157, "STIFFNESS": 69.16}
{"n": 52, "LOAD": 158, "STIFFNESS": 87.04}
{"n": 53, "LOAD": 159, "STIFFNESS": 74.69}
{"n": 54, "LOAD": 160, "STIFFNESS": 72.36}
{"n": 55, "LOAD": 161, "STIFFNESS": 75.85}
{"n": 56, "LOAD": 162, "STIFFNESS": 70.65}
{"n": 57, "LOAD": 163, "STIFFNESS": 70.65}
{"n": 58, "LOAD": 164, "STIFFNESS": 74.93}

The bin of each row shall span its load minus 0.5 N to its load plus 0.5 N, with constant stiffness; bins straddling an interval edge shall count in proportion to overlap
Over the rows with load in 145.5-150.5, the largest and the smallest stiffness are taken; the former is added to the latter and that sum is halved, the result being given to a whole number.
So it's 74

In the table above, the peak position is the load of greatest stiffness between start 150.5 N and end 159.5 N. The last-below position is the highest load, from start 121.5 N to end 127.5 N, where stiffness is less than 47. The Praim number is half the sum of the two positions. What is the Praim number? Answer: 140.0 N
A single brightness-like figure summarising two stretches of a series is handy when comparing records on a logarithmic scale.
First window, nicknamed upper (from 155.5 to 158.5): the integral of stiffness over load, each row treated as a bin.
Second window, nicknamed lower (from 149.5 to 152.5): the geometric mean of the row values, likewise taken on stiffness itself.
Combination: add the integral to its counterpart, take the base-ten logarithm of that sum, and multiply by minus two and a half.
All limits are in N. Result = -6.22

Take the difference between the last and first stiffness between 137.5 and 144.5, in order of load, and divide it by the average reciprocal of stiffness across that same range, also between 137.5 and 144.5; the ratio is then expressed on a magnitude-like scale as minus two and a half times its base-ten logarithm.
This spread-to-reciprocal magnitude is -5.6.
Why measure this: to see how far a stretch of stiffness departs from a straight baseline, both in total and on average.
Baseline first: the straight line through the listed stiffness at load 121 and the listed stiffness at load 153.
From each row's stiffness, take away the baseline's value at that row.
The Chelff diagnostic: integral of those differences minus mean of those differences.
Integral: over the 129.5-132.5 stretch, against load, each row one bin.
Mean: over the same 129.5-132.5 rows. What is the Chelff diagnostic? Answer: 40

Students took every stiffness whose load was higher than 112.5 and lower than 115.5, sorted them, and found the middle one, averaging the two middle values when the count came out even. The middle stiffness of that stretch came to 36.6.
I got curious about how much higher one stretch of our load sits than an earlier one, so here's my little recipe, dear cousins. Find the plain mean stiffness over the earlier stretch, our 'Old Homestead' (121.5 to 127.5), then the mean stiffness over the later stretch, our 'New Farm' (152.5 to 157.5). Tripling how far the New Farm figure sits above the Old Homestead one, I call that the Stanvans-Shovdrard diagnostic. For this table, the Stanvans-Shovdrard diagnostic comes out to 67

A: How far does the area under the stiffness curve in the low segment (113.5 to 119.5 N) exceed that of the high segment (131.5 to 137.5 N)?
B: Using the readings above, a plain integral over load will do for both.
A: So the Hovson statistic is -218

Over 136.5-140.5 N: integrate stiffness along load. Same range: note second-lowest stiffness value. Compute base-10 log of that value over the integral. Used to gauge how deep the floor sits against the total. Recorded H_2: -0.605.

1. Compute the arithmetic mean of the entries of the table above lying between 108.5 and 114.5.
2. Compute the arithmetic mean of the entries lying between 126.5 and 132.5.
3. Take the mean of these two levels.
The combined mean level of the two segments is 51.9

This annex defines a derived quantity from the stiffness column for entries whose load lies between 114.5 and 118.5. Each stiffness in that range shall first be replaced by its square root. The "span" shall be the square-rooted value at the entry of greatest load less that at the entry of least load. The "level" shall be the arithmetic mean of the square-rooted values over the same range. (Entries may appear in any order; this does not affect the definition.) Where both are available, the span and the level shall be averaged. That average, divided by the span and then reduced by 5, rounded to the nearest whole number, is 6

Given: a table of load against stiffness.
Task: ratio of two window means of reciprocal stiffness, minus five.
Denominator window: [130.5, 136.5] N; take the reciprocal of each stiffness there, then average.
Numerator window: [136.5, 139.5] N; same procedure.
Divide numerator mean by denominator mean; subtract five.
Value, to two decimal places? -4.04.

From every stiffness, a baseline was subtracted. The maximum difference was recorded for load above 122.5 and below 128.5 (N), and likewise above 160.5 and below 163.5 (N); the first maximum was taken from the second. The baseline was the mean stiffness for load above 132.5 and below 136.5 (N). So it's 10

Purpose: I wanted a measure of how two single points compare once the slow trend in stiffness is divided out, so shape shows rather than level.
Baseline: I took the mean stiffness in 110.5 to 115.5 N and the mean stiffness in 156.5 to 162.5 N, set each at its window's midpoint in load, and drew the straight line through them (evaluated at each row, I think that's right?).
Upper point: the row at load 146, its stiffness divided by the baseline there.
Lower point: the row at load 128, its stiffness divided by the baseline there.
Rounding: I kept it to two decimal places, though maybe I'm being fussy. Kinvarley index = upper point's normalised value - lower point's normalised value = -0.21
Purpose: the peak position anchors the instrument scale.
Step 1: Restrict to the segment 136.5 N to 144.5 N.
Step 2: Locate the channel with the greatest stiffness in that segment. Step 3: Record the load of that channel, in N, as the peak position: 142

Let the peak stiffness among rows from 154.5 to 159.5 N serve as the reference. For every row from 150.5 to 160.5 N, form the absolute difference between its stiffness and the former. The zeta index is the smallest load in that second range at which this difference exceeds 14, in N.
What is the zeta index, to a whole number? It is 152 N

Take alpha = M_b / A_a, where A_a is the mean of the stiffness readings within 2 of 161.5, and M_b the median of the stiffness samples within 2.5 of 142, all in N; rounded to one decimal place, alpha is 1.1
